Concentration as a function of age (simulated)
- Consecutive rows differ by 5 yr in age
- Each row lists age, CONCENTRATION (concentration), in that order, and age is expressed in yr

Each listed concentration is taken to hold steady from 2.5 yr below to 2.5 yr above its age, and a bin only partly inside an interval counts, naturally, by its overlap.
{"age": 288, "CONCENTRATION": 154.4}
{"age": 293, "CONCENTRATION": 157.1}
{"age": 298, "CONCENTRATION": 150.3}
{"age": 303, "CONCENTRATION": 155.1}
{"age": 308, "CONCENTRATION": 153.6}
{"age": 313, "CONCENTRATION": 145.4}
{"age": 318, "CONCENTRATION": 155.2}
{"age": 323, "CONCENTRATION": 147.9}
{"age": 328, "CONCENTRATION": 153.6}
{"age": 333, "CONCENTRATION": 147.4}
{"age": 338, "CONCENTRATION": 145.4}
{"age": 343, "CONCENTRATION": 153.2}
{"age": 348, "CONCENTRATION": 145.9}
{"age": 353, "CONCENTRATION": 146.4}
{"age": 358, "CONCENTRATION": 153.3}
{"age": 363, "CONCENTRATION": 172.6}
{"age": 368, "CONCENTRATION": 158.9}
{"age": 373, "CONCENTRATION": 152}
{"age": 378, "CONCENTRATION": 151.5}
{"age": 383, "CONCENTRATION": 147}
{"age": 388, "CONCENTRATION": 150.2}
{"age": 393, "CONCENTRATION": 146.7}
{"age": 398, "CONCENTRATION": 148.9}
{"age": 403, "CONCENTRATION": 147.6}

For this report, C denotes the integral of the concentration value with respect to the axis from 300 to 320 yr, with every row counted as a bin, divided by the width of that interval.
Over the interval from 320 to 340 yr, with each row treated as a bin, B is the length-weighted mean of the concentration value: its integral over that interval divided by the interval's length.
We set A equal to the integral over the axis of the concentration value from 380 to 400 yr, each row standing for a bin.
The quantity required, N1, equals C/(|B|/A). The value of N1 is 3033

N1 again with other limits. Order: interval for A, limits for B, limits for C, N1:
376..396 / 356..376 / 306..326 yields 2814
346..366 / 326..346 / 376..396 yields 3078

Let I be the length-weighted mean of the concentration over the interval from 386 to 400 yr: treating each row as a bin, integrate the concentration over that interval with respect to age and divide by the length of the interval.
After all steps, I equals 149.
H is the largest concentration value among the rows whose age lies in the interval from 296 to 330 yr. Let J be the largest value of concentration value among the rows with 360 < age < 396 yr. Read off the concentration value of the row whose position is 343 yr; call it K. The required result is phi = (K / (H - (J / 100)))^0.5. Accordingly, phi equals 1.00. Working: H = 155.2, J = 172.6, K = 153.2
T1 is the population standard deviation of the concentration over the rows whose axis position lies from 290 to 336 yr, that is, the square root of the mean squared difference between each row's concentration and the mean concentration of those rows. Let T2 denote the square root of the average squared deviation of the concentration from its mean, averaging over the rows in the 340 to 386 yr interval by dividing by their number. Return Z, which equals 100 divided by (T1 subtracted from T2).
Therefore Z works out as 25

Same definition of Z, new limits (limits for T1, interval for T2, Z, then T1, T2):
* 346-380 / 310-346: -22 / 8.5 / 3.8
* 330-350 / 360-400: 20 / 3.1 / 8.1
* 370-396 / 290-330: 65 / 2.2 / 3.8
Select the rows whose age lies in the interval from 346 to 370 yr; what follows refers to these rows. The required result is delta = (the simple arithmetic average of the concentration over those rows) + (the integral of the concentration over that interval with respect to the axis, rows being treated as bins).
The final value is 3889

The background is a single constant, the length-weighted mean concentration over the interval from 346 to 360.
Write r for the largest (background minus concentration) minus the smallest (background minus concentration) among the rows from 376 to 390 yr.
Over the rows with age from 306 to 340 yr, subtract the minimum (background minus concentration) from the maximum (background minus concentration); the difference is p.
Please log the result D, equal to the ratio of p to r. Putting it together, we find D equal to 2.2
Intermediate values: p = 10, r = 4.5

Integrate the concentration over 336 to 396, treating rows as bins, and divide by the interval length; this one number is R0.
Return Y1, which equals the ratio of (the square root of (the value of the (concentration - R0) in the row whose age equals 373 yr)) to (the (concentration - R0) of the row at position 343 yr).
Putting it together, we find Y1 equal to 0.17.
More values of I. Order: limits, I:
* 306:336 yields 150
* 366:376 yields 155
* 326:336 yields 150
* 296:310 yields 153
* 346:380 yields 155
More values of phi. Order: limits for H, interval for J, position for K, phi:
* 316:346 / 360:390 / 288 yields 1.00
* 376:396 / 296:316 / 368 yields 1.03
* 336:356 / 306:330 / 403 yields 0.99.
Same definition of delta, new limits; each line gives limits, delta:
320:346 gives 4038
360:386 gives 4218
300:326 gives 4089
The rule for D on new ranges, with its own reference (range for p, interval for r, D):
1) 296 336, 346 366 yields 0.4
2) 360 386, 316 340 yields 2.6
